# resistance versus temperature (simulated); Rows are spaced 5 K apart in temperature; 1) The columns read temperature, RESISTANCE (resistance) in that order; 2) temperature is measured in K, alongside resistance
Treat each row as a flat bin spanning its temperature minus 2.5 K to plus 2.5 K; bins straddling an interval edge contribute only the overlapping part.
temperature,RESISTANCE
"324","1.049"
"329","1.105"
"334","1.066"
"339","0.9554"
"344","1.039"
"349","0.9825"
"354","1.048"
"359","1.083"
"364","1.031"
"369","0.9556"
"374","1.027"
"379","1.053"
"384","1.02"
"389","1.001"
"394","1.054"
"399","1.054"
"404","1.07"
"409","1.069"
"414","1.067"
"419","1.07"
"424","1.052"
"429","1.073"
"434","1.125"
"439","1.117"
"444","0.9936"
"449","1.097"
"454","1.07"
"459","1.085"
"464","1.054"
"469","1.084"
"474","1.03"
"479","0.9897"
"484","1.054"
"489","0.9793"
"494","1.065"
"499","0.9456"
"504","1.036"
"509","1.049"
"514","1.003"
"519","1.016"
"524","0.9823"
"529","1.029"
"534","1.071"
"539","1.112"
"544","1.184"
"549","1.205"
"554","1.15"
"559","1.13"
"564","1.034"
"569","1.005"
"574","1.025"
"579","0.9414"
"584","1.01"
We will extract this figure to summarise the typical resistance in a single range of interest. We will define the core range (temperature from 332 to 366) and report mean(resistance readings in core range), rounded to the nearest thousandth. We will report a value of 1.029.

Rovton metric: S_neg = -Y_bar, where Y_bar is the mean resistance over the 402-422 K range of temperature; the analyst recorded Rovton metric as -1.069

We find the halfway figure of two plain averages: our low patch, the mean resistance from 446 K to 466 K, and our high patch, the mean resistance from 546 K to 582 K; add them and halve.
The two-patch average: 1.07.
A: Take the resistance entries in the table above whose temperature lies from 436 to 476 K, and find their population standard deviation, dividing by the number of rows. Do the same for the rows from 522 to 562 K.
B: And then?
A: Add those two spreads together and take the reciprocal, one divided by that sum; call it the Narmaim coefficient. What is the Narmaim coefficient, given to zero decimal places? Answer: 9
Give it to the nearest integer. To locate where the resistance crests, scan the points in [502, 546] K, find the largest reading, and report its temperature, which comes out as 544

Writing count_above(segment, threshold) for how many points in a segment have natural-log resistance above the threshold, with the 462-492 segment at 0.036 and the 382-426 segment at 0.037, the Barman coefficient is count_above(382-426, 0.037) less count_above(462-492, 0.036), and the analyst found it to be 4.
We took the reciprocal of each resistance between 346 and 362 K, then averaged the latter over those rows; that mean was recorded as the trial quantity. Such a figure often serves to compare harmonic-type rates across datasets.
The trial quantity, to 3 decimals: 0.965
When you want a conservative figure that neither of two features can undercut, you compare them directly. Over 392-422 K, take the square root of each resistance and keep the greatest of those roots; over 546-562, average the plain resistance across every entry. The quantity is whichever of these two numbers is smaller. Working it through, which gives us 1.03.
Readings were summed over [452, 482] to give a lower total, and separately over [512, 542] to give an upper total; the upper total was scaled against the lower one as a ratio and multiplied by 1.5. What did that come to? 1.48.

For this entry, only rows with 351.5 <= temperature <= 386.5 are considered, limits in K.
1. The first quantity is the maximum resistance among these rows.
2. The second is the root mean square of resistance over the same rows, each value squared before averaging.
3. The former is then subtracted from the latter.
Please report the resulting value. -0.051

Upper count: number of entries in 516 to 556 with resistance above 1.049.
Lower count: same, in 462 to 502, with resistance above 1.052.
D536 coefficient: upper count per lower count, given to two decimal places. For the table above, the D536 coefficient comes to 1.25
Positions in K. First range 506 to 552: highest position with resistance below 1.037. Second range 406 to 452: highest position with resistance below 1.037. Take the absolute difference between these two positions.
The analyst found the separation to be 85 K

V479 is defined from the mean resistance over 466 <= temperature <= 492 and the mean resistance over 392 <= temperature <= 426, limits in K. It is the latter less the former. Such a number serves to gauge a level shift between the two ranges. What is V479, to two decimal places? 0.03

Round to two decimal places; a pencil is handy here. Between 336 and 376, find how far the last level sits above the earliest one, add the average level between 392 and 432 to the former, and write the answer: 1.14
